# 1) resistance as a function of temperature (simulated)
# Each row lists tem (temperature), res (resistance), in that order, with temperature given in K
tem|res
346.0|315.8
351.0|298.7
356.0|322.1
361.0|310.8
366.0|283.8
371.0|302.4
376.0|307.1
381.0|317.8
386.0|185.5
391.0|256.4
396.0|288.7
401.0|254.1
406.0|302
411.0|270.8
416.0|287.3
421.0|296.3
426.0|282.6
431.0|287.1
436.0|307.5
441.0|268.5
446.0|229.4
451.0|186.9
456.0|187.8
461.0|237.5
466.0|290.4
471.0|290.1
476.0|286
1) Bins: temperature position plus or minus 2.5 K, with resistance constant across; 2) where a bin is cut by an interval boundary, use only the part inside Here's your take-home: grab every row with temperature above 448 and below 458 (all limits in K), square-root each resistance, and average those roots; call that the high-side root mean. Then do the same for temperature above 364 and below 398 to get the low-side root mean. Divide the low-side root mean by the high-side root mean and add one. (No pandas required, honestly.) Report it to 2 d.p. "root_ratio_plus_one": 2.21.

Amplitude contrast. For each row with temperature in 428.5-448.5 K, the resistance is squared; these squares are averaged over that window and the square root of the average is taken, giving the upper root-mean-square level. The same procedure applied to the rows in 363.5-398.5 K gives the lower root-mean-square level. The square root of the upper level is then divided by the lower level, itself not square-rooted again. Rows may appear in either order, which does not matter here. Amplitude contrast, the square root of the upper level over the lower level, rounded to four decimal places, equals 0.0591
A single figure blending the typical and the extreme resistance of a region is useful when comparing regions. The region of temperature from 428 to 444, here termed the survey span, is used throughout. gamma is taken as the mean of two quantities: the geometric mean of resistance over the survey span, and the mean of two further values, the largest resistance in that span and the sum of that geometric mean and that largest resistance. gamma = 369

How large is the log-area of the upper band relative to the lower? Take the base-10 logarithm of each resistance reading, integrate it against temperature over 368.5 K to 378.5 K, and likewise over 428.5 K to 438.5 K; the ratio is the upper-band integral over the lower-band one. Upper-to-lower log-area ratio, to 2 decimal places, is 1.00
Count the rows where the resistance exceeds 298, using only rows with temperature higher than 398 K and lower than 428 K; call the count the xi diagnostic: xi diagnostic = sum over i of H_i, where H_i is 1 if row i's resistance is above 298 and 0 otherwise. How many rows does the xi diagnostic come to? 1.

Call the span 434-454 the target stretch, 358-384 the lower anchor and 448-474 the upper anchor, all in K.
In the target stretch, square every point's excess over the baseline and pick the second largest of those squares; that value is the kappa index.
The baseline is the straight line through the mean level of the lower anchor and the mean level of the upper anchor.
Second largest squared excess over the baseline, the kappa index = 2568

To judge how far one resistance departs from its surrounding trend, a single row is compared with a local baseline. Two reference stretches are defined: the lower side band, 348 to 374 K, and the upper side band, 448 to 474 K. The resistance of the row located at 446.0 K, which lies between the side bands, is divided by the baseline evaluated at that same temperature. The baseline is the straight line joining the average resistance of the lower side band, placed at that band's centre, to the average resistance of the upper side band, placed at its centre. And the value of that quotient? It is 0.92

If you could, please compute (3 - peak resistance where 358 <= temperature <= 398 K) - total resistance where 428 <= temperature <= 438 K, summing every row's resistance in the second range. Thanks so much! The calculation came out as -909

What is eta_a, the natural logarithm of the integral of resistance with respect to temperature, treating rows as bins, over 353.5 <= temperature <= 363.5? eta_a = 8.06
